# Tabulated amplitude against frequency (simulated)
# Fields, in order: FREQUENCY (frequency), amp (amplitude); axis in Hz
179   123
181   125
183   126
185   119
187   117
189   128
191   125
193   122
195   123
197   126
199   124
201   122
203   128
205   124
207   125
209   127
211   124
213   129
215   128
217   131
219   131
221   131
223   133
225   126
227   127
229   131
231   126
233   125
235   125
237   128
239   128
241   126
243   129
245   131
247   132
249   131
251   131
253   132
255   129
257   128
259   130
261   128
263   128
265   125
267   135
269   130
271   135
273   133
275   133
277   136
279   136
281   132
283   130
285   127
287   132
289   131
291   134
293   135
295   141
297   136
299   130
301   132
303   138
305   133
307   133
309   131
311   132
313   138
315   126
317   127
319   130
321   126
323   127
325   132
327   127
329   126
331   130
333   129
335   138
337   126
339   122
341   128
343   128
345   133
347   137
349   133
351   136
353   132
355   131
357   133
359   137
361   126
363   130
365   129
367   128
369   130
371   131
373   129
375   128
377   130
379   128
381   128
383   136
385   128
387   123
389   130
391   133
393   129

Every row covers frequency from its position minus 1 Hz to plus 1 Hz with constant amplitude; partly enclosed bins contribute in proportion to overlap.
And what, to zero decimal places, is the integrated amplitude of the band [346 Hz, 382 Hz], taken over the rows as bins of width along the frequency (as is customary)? 4712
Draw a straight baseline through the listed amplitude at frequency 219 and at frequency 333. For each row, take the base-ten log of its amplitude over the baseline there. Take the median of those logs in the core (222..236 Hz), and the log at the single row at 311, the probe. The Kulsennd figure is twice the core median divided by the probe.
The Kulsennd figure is -3.7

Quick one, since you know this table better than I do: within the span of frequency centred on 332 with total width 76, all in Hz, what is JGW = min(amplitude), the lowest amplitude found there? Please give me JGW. 122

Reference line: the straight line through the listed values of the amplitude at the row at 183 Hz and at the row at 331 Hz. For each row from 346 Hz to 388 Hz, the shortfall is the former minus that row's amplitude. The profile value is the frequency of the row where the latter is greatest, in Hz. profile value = 387 Hz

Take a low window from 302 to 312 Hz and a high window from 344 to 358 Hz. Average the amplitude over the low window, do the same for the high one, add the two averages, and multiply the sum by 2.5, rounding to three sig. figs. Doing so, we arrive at 667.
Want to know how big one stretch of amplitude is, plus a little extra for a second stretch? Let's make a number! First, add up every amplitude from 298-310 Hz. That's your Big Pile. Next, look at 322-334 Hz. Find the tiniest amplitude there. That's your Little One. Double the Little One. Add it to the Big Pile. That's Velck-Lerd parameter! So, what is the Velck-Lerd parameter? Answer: 1049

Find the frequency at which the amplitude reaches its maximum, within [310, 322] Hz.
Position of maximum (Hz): 313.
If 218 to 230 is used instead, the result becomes 223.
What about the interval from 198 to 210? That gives 203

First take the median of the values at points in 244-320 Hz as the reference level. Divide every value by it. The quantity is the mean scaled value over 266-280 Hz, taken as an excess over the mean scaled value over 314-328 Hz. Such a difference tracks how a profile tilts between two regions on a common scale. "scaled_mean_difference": 0.05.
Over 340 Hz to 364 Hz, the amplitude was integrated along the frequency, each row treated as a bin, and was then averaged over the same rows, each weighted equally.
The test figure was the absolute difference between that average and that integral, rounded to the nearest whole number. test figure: 3036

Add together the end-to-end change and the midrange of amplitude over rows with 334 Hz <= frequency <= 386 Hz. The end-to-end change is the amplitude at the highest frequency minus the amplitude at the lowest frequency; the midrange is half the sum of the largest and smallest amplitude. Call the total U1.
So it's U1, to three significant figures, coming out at 120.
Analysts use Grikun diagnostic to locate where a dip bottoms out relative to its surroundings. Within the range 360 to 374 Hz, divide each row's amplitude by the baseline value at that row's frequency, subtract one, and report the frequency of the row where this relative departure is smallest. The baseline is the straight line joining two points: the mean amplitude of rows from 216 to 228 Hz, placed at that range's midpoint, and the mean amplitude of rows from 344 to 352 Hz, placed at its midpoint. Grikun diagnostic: 361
